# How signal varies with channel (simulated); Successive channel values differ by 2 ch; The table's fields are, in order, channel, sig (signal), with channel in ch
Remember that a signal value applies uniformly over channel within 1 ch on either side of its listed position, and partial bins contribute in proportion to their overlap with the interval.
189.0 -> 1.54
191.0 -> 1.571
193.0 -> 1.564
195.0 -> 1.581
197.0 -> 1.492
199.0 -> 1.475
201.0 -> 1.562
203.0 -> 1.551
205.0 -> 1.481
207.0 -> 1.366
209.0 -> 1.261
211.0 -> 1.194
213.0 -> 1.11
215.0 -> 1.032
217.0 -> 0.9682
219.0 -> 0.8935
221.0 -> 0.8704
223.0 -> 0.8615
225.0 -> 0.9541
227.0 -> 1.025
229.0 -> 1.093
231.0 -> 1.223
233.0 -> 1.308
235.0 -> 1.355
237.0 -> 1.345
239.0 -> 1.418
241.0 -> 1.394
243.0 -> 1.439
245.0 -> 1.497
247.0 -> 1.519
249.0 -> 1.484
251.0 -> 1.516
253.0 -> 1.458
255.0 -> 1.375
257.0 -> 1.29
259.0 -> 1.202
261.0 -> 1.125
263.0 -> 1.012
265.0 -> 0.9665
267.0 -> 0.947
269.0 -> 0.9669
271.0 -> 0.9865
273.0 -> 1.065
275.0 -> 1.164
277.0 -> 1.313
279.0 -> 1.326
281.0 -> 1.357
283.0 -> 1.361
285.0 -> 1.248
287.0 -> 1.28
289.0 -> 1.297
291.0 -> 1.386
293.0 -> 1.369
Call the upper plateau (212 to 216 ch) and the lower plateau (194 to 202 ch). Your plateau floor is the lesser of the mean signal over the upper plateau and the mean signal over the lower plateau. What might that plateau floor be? 1.07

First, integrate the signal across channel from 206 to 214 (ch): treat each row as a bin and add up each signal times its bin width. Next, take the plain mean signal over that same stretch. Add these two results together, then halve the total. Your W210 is 5.5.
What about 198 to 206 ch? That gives 6.8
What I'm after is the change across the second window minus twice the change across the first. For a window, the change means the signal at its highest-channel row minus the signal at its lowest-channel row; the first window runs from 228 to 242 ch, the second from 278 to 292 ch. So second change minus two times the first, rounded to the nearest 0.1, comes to -0.5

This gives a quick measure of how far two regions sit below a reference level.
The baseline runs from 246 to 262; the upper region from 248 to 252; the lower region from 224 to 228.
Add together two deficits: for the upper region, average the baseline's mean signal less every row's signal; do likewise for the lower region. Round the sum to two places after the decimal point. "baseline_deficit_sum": 0.25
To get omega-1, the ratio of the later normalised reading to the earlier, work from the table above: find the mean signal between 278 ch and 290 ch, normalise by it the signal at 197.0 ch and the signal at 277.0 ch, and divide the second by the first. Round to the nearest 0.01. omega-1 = 0.88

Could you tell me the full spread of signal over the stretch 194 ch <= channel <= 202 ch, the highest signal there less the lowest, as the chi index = 0.11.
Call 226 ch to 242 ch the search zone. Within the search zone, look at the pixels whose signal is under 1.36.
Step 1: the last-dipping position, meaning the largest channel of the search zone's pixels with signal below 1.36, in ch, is 237.0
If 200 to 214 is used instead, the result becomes 213.0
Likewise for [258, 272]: 271.0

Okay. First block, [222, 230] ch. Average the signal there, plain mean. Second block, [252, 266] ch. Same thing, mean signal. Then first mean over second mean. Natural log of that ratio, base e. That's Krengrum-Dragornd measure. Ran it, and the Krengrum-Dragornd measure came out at -0.20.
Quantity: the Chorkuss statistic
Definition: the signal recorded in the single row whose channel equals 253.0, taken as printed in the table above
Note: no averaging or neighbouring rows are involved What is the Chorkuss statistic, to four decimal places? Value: 1.4580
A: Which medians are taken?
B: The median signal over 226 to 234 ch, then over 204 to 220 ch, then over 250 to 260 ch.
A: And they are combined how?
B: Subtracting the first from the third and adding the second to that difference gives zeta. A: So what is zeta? 1.4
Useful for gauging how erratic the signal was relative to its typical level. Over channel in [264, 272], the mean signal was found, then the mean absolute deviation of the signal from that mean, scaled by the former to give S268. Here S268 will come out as 0.01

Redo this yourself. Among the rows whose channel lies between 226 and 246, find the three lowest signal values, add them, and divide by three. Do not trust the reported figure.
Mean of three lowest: 1.11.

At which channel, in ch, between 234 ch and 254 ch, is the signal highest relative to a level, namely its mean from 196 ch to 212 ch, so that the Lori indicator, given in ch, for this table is 247.0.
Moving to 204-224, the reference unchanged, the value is 205.0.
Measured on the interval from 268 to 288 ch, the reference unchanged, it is 283.0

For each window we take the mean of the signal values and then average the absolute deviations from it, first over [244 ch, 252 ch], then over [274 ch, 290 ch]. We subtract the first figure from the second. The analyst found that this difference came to 0.033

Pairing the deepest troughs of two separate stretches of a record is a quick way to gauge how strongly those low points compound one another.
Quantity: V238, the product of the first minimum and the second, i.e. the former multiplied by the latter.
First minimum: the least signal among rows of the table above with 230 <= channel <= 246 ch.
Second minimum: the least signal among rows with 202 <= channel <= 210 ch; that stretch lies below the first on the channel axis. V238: 1.5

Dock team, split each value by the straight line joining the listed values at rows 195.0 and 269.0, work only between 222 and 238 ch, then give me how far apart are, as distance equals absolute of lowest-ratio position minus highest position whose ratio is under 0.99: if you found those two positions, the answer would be 8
